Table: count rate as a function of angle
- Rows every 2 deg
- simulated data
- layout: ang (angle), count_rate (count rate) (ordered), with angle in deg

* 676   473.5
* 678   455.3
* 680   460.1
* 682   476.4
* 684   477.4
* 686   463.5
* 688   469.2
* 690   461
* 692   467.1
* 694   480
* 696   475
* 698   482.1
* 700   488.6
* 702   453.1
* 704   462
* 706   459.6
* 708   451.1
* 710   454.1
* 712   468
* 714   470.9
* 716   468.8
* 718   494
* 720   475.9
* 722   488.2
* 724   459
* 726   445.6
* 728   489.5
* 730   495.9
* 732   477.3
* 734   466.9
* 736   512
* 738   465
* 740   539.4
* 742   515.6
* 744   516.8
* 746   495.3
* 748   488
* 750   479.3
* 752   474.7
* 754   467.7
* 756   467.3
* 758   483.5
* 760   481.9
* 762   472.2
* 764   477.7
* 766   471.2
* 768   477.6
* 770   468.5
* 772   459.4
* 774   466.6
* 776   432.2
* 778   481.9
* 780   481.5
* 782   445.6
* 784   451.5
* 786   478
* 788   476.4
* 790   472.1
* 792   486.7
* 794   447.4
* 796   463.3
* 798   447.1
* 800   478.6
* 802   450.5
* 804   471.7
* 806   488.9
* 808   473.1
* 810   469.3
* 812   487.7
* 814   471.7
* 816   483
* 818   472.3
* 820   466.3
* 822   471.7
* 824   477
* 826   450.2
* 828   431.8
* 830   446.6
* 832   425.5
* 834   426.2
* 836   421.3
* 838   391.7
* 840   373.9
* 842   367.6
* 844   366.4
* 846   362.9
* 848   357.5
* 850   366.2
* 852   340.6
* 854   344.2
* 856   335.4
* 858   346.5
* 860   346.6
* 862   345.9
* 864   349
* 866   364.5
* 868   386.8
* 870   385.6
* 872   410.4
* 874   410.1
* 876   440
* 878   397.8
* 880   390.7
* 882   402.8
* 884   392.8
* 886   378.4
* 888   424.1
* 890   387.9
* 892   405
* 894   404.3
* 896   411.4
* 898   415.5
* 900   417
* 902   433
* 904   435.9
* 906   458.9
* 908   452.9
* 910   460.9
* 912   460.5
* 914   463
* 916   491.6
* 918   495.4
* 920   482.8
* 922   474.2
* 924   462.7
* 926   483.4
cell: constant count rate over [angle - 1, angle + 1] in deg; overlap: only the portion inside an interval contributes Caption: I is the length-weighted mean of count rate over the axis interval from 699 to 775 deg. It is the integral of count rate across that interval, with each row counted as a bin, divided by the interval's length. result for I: 478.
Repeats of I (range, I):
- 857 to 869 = 357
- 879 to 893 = 397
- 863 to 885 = 394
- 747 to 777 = 471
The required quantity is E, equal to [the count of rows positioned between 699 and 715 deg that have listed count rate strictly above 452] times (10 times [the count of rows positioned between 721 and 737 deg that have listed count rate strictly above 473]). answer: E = 350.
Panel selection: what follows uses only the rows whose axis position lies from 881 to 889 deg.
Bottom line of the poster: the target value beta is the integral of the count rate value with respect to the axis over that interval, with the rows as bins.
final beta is 3196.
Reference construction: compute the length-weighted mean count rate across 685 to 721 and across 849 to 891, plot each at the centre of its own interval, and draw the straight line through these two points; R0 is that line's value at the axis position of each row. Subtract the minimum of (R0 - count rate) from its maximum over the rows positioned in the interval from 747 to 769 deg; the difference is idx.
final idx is 18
